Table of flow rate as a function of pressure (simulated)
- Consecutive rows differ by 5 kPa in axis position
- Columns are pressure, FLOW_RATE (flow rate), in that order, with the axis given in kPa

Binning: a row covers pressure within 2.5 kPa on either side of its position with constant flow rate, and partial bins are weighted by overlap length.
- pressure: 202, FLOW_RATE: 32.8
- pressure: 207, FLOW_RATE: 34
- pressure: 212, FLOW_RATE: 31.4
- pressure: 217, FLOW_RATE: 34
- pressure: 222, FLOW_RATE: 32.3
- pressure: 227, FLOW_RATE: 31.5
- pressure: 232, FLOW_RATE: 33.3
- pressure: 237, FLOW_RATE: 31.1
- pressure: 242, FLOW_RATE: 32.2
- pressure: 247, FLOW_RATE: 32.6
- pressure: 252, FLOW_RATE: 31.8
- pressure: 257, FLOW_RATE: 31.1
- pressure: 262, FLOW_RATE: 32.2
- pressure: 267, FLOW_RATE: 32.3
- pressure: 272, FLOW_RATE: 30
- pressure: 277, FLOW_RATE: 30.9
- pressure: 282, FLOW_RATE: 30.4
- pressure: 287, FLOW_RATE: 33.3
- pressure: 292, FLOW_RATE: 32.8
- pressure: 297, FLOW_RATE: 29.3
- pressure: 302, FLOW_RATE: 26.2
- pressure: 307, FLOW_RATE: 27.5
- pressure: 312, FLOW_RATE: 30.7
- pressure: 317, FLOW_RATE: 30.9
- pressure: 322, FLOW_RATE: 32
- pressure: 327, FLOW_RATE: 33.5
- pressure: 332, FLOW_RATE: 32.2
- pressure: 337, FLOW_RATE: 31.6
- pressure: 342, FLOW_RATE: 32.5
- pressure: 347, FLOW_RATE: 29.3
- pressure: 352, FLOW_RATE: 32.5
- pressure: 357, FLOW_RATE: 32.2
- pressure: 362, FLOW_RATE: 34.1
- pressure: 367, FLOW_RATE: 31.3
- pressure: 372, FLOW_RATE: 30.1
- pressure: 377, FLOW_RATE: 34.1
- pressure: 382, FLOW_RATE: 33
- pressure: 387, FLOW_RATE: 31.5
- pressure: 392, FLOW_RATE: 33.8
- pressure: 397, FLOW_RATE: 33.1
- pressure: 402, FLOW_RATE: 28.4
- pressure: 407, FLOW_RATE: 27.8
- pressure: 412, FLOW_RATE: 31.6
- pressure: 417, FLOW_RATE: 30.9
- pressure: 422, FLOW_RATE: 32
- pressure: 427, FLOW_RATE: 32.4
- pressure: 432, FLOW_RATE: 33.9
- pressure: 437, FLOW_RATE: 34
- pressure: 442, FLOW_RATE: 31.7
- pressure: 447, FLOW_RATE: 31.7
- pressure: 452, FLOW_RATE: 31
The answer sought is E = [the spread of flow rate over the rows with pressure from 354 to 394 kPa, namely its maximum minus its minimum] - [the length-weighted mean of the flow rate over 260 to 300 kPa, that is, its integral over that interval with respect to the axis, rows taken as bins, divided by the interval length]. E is -27.3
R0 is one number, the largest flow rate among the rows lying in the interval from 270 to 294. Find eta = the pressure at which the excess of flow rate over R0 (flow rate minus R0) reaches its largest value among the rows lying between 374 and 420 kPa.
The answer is 377 kPa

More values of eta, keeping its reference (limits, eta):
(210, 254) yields 217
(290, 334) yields 327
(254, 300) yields 287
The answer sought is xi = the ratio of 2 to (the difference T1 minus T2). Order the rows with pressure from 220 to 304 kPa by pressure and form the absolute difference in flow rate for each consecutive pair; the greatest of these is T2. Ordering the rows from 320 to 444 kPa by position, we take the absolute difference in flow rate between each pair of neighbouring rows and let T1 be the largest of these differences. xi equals 1.7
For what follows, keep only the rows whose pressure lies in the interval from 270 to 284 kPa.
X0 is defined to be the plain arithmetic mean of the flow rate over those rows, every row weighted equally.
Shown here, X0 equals 30.4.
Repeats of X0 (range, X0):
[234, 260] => 31.8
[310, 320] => 30.8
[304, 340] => 31.2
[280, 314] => 30.0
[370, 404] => 32.0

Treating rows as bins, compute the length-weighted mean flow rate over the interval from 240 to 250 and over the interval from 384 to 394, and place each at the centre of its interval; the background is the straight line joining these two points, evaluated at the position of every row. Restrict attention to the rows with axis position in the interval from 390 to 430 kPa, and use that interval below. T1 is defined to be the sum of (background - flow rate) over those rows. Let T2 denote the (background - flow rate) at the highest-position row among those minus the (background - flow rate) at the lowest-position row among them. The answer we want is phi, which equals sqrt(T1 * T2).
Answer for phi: 4.0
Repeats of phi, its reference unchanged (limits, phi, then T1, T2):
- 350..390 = 1.4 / 1.8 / 1.06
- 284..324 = 4.8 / 17.1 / 1.36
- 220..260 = 2.0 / 3.1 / 1.26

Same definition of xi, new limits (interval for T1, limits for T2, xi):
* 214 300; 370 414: -1.7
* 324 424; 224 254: 0.8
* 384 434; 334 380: 2.9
